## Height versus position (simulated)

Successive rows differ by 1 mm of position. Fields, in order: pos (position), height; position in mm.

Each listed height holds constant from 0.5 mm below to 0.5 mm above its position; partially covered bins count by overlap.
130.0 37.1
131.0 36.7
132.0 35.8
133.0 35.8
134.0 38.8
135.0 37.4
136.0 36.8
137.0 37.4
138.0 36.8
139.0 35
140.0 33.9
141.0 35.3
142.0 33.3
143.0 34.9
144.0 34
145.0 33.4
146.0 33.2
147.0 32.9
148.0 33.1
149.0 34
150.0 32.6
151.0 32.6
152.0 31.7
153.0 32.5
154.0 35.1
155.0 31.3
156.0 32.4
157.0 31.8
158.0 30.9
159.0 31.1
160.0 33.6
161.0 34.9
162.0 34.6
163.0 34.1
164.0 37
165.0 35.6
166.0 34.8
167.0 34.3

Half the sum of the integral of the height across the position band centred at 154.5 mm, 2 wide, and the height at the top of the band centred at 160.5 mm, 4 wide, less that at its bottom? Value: 35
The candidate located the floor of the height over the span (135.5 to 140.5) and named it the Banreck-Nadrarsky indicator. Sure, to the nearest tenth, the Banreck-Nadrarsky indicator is 33.9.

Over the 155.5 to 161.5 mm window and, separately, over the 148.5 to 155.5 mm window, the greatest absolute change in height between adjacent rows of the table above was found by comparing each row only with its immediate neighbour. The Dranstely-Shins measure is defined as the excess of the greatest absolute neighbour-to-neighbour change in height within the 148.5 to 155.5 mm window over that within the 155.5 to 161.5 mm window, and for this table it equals 1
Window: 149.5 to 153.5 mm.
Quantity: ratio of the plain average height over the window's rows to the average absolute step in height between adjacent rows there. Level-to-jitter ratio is 57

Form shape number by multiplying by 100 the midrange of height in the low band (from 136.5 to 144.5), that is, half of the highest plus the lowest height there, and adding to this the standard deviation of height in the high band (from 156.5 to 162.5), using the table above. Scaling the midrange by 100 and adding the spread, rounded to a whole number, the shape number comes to 3537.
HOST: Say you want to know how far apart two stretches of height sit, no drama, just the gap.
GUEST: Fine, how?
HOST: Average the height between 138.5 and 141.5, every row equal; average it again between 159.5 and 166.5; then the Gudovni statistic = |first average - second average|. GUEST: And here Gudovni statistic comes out 0.2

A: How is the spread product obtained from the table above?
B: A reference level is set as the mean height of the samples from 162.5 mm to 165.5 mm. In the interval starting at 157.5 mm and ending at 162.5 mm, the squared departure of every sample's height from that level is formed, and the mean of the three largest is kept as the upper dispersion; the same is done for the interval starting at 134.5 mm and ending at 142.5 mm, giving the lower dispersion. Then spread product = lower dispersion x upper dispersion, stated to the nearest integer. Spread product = 60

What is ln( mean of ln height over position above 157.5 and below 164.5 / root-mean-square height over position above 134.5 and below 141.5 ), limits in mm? -2.33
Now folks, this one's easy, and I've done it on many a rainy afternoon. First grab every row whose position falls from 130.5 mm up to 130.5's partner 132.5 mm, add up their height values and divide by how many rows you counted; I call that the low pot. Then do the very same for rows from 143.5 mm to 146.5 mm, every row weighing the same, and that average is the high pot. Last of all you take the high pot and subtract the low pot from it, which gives -2.7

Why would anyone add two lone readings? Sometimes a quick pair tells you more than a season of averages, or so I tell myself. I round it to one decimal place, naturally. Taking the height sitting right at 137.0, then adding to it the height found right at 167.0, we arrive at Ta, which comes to 71.7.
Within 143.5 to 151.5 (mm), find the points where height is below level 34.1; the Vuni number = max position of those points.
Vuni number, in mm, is 151.0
